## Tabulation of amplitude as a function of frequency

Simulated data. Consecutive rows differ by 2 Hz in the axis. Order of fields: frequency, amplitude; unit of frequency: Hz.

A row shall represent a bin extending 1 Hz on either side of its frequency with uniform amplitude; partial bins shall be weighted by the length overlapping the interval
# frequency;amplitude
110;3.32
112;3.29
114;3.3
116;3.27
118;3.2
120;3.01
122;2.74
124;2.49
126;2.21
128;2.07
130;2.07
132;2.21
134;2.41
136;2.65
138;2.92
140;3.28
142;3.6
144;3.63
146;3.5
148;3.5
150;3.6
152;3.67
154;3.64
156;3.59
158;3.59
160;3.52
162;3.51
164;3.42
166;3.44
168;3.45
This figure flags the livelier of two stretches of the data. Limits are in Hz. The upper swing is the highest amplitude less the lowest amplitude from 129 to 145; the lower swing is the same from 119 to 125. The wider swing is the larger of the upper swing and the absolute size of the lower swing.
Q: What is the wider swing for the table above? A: 1.6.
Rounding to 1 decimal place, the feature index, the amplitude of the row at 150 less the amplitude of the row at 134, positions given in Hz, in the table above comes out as 1.2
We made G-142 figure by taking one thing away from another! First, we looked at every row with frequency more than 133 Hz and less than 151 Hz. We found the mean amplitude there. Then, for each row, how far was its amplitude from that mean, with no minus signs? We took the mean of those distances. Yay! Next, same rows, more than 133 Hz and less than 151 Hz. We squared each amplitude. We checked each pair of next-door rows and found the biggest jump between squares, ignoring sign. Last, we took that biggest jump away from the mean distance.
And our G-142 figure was -1.9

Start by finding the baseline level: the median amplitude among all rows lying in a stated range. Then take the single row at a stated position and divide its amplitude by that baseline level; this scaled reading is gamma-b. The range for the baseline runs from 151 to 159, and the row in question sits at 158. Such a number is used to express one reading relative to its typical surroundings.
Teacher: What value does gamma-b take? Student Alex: 0.99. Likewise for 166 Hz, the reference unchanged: 0.95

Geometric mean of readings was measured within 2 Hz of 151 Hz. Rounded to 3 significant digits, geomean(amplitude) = 3.63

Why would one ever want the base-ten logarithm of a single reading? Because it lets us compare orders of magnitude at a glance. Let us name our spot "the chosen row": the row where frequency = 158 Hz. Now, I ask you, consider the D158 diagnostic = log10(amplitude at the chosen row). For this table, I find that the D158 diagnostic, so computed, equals 0.56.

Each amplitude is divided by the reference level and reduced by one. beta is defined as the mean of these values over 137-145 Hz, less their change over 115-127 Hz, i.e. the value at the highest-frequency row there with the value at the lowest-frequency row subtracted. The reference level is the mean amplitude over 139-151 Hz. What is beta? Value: 0.26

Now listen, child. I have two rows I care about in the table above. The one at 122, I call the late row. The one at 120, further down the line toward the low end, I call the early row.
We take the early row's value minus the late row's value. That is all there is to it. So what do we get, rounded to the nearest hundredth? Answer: 0.27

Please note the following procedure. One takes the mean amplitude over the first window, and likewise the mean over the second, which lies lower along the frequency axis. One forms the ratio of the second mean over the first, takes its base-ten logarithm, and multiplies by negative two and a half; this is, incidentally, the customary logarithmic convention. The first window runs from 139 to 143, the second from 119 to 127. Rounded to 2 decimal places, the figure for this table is 0.30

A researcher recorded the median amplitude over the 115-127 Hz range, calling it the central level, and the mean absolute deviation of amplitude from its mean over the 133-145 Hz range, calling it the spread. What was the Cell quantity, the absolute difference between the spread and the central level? 2.5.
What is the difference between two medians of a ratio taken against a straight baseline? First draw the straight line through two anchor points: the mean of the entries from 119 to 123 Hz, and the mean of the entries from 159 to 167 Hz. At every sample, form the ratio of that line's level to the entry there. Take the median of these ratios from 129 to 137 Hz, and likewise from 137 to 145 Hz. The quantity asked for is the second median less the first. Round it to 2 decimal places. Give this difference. -0.40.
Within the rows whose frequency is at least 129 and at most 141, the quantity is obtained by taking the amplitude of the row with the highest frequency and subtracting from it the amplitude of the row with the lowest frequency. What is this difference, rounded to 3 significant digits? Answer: 1.21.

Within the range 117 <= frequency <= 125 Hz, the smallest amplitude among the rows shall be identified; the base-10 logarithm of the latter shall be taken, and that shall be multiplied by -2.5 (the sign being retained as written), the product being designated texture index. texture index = -1.0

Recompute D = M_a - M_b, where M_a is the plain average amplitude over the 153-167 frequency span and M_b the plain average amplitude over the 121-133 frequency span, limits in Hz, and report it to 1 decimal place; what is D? 1.2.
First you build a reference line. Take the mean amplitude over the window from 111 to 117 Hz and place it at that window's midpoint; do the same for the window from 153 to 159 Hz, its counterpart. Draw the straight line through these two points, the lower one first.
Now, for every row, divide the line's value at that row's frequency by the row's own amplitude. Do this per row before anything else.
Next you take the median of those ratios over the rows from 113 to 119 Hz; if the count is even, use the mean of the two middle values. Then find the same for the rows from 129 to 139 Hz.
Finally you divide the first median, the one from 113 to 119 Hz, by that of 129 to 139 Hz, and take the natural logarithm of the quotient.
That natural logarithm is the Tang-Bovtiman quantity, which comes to -0.3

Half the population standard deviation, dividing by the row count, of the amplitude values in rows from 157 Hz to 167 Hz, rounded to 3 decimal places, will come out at 0.030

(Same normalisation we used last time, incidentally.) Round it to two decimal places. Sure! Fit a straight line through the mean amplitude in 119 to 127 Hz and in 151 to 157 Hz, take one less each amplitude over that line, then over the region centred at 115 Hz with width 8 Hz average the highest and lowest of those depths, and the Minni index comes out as -0.38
